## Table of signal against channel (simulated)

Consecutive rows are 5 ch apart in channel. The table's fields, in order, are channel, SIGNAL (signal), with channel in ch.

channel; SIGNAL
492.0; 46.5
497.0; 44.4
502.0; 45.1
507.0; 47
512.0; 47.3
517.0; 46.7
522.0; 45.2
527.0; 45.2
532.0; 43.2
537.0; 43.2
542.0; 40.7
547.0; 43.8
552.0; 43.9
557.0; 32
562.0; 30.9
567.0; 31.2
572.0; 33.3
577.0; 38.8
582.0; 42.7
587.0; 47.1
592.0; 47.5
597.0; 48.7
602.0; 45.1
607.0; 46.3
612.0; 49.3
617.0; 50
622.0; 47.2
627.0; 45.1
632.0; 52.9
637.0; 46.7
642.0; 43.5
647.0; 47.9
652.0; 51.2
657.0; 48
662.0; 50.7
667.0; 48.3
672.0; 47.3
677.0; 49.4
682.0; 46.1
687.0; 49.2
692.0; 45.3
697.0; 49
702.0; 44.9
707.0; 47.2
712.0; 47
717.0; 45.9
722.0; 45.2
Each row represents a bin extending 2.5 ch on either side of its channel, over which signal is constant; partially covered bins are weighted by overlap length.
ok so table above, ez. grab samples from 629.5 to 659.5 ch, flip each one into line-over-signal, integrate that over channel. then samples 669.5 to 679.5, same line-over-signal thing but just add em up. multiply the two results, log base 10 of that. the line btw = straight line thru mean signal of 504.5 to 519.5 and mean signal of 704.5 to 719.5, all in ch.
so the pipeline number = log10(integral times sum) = 1.75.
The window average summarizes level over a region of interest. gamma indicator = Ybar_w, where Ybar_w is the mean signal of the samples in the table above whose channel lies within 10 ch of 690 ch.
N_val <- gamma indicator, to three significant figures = 47.4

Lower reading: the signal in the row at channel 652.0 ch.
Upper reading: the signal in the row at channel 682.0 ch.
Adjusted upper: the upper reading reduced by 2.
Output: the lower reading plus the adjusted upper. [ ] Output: 95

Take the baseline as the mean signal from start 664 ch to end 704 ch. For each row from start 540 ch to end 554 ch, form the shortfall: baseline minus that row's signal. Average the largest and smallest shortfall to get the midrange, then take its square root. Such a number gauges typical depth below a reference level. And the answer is 2.3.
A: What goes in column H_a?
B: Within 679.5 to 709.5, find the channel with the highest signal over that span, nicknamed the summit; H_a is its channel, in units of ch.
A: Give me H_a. 687.0 ch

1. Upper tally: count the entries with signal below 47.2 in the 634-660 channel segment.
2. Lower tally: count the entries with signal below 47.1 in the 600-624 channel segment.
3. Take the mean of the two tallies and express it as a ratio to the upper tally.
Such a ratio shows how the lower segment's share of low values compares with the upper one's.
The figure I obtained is 1.0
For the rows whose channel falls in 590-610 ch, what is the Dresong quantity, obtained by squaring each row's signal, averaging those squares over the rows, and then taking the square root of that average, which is 46.9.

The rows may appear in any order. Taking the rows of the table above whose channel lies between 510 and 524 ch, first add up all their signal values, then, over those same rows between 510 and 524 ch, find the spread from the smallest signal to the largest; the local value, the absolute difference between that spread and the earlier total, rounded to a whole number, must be 137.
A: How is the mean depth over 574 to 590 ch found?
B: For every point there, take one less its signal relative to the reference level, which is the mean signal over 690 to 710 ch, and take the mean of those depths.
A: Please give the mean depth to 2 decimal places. 0.08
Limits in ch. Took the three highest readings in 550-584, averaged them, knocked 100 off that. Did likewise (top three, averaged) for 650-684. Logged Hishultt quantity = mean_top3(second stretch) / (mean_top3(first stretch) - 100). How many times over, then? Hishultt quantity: -0.867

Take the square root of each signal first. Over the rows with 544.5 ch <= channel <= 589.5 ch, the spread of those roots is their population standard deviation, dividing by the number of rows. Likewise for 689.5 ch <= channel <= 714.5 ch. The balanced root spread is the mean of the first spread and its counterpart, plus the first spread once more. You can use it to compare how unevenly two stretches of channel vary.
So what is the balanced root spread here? 0.79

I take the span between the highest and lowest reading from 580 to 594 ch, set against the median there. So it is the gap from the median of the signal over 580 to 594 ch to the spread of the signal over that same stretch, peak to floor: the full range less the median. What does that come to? -42.3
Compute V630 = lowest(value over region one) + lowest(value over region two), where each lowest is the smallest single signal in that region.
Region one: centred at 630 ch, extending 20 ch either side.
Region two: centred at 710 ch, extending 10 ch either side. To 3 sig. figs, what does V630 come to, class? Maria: 88.4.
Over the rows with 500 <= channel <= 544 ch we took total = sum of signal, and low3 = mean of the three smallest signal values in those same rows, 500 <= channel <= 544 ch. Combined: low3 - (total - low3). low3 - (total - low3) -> -319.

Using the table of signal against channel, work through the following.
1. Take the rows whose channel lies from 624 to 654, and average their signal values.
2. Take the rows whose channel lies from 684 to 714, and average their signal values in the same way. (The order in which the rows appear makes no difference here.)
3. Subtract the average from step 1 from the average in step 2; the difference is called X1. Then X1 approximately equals -1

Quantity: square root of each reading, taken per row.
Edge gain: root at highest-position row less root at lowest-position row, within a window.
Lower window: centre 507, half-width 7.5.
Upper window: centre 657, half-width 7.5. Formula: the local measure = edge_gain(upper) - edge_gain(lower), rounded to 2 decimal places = -0.20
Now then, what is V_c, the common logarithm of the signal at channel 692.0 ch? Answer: 1.66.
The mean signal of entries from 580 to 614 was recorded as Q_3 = 46.7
